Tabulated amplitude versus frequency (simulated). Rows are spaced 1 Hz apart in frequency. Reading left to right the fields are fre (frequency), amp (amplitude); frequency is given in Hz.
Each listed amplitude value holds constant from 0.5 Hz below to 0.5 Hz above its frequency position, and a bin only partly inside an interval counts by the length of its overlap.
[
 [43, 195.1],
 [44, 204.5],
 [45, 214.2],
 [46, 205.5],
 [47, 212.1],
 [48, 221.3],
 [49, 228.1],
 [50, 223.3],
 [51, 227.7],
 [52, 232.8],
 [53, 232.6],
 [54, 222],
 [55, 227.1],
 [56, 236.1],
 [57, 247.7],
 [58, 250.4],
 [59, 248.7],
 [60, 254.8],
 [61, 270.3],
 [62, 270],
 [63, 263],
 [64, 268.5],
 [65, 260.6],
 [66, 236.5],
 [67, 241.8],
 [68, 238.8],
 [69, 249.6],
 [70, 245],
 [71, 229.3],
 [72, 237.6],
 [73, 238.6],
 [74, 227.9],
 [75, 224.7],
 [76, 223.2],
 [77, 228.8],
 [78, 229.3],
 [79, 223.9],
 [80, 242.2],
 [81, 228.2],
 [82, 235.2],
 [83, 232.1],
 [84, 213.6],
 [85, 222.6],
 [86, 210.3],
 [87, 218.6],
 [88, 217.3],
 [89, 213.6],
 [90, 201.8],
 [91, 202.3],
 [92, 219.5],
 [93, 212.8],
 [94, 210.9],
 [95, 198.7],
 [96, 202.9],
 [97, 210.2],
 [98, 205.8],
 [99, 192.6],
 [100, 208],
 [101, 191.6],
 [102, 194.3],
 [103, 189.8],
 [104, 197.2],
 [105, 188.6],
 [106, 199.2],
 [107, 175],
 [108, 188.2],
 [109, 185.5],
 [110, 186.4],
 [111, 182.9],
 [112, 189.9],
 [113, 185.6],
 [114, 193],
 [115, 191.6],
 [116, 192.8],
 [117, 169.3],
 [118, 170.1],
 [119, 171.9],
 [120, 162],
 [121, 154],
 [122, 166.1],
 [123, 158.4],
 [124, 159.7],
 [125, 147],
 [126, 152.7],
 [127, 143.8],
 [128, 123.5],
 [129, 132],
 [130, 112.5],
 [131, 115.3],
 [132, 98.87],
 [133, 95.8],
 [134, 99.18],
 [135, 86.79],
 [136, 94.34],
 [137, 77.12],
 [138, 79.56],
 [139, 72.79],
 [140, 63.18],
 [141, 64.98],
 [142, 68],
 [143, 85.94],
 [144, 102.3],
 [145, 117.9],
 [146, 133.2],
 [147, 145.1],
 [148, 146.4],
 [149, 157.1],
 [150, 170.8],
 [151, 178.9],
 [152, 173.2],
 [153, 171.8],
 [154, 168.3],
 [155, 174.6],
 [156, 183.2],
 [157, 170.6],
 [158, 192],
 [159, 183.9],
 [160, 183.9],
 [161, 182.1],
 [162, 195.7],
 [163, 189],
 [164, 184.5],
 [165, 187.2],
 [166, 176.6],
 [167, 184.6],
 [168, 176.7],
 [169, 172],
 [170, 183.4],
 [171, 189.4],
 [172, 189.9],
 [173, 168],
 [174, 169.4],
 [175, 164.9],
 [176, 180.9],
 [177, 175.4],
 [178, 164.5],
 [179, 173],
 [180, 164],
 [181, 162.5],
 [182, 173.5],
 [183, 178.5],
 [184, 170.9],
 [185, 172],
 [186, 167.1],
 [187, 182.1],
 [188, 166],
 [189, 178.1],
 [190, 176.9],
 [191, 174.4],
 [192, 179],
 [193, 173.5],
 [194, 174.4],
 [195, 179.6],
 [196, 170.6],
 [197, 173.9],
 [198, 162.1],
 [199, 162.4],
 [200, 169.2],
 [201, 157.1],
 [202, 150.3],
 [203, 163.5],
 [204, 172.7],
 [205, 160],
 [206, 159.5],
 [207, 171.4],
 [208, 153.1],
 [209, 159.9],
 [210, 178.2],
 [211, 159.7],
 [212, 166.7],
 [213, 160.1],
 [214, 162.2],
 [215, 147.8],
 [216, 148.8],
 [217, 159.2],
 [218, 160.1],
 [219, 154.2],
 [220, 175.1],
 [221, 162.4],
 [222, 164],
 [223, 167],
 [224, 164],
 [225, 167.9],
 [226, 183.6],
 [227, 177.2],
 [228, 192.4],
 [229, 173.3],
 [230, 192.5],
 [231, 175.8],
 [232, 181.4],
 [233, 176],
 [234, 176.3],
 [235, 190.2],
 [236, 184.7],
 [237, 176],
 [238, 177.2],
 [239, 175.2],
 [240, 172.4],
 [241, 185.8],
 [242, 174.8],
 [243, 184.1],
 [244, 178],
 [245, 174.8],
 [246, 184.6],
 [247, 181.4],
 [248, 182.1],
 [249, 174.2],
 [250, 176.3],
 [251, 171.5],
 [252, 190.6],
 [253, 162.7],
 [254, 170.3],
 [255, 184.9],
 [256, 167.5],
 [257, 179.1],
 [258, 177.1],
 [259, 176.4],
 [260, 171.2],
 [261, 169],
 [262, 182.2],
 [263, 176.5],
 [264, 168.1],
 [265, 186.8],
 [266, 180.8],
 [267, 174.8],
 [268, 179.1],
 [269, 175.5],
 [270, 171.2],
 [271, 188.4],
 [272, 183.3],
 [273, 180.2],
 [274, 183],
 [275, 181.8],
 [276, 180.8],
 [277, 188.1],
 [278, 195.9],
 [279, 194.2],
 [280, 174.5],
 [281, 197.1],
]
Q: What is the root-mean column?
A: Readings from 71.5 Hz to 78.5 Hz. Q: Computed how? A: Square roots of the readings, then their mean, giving 15.2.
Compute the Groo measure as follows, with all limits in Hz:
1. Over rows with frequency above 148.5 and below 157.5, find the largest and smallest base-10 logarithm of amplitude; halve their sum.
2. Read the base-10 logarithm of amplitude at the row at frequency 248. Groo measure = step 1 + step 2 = 4.49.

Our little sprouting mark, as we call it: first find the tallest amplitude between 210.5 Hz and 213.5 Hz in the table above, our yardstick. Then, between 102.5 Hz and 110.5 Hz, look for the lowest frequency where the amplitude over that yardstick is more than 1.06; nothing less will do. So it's 103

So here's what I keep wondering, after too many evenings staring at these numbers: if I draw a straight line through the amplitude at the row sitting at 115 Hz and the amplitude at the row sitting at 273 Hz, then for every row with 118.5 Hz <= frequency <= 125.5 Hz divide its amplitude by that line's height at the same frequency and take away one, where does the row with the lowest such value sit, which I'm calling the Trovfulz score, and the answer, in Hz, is 125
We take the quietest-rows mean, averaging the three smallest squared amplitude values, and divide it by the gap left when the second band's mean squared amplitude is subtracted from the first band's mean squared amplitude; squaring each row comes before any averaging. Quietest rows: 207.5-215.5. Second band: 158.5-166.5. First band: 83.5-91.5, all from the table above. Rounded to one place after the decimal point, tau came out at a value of 2.2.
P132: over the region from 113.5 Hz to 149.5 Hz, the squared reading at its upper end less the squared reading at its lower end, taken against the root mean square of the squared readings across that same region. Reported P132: -0.6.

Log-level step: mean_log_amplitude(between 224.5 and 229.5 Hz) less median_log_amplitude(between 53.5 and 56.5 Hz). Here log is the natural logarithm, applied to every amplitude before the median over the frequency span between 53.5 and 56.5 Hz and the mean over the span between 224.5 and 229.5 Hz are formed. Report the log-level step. -0.24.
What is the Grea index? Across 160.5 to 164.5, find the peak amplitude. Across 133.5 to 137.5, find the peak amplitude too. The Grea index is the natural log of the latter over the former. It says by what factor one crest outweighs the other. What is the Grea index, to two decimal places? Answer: -0.68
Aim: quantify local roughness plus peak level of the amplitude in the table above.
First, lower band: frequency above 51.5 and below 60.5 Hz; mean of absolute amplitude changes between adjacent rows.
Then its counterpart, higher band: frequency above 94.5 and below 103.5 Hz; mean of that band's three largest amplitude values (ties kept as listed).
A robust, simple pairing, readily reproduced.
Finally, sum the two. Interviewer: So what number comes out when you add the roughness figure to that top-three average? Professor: 214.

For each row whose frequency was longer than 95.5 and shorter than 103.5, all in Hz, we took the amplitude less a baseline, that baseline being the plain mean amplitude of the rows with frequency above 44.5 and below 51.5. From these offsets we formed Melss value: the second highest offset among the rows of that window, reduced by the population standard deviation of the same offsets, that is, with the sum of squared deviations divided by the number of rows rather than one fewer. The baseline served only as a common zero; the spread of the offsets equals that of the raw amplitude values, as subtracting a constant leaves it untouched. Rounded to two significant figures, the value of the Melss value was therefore -19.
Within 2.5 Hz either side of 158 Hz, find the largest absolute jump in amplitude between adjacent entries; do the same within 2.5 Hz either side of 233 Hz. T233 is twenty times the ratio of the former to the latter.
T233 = 31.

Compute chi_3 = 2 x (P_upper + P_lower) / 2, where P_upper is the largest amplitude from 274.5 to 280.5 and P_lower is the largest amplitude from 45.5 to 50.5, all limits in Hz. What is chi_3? 424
